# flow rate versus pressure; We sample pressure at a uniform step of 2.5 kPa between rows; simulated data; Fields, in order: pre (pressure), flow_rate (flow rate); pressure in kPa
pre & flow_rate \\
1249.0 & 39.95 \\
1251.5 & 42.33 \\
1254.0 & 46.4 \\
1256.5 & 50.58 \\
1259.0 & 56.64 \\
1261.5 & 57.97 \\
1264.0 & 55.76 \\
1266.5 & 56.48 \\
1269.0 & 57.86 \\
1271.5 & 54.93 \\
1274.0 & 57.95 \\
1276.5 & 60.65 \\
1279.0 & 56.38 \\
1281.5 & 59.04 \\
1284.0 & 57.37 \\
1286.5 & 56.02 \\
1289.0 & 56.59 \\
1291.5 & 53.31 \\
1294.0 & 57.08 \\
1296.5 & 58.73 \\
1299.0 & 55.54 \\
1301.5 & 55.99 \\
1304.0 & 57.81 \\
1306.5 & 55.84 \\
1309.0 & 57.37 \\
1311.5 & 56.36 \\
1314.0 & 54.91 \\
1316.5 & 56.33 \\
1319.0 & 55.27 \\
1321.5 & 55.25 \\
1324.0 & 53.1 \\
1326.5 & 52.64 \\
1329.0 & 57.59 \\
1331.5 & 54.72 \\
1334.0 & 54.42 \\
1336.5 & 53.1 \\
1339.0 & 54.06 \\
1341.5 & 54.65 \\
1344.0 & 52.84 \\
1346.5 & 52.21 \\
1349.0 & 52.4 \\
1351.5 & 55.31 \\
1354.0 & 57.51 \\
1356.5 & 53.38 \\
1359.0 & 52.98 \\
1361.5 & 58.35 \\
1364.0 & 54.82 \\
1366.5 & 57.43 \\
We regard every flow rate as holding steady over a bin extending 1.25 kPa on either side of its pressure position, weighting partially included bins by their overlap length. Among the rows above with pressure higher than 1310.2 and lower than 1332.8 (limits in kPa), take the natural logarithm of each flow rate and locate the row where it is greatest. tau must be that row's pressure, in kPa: 1329.0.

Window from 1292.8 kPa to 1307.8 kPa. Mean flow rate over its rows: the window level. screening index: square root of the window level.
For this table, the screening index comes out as 7.54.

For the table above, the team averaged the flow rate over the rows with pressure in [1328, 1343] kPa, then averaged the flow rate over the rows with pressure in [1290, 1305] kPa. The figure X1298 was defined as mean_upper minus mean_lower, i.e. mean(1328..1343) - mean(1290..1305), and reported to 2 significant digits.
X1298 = -1.7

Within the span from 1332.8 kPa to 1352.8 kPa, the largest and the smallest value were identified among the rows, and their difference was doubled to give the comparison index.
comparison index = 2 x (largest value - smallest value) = 6.2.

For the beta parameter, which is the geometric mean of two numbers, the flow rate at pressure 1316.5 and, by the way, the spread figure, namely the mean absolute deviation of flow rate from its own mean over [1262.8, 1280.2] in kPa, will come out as 9.0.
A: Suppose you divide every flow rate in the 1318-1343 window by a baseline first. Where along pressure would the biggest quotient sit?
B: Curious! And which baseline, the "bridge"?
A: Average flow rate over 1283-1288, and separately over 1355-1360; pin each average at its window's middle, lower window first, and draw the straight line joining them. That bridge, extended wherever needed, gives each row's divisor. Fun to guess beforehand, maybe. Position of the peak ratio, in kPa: 1329.0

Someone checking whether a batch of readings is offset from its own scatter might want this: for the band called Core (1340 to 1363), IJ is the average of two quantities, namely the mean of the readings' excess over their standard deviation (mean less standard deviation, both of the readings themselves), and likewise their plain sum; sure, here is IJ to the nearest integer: 271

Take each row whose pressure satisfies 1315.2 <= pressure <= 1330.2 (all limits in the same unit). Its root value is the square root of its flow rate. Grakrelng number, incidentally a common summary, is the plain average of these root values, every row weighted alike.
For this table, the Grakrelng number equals 7.42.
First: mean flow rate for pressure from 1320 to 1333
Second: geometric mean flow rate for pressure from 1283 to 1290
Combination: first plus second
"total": 111.3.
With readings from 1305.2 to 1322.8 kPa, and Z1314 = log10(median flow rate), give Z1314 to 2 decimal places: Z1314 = 1.75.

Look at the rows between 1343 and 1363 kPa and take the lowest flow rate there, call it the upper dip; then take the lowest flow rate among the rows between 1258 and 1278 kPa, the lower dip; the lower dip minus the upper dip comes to 2.7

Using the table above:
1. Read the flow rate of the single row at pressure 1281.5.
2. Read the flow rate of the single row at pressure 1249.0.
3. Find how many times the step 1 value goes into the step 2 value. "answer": 0.7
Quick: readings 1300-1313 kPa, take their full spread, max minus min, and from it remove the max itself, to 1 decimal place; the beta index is -55.8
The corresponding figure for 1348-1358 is -52.4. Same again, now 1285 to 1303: -53.3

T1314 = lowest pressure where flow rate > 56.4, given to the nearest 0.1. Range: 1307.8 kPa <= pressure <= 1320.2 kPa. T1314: 1309.0 kPa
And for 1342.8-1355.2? 1354.0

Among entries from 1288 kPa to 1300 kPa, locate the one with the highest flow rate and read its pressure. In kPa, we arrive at 1296.5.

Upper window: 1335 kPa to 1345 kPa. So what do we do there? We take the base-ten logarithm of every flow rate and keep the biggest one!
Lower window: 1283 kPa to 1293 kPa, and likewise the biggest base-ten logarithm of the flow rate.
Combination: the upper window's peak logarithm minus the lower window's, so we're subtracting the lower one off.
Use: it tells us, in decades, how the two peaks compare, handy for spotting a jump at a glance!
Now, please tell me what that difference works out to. -0.021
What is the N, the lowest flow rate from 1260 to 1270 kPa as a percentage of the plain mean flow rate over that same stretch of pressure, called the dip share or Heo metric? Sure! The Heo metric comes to 97.8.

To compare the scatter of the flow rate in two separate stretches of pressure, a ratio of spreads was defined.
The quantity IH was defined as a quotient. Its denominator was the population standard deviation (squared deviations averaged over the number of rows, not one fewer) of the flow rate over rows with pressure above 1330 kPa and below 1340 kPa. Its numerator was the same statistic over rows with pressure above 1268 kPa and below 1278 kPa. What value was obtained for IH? 3.3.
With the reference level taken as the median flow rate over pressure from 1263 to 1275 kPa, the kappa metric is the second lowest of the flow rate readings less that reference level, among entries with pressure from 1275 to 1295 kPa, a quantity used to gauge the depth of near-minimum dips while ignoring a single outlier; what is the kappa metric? -0.5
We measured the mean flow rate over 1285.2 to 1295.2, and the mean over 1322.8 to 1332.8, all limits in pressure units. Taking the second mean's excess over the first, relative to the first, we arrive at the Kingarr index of -0.022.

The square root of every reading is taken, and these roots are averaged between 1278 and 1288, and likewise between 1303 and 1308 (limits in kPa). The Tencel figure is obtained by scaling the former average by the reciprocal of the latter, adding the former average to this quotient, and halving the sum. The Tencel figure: 4.28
